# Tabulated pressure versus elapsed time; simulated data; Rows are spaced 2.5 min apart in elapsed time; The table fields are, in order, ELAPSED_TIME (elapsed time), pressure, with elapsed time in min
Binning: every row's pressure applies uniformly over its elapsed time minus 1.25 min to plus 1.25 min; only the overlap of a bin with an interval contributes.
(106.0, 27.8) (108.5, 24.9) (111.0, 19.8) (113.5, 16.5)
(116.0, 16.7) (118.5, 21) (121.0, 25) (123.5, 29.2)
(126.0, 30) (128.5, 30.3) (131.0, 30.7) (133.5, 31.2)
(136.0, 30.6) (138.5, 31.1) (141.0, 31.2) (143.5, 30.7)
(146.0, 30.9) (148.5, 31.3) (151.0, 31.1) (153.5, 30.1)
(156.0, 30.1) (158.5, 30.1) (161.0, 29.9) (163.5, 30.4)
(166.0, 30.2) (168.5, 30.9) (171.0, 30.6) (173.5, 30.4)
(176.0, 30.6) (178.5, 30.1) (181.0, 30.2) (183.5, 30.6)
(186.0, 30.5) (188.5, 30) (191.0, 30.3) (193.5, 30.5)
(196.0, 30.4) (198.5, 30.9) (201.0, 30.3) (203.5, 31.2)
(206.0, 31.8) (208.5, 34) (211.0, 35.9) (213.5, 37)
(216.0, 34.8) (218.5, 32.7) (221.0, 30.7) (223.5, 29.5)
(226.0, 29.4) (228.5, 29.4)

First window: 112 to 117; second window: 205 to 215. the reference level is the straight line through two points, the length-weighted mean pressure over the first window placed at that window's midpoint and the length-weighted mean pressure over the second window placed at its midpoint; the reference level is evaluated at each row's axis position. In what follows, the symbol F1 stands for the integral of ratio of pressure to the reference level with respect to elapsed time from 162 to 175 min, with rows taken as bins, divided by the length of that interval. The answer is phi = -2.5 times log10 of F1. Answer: -0.14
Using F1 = 1.1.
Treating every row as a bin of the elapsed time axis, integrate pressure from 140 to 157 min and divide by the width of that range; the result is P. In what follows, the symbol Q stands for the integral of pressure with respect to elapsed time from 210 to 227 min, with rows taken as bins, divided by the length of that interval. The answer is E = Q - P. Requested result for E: 2.1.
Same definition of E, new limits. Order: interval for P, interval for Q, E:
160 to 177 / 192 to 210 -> 0.9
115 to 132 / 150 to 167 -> 4.1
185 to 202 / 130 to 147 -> 0.5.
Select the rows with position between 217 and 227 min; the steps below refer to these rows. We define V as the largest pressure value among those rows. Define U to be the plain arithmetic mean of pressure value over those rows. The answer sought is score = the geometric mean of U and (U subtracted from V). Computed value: 8.1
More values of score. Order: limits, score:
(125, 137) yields 4.4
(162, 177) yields 3.4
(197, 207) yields 4.8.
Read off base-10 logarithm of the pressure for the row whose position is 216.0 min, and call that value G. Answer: 1.54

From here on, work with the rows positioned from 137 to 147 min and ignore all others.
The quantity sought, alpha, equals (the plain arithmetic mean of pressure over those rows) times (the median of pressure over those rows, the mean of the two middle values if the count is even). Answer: 960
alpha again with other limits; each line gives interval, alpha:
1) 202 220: 1153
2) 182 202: 927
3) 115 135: 792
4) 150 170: 915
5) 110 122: 392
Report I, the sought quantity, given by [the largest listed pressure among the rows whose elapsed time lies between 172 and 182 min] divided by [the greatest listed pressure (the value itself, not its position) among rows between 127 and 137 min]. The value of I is 0.98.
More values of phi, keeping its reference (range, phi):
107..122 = -0.23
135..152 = -0.36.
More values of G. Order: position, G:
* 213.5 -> 1.57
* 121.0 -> 1.40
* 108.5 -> 1.40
